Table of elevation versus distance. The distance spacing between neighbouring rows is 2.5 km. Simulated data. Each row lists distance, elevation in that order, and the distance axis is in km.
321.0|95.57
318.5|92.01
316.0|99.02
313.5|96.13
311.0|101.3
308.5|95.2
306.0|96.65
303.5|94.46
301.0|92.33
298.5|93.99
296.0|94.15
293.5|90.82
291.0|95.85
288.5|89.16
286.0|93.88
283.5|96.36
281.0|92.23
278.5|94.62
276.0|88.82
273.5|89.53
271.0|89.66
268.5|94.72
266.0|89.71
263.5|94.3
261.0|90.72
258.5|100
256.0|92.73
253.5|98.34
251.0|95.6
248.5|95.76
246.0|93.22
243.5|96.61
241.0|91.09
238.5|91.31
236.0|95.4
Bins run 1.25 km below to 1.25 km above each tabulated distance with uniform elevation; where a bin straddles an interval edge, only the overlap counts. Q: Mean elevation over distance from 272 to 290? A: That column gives 92.1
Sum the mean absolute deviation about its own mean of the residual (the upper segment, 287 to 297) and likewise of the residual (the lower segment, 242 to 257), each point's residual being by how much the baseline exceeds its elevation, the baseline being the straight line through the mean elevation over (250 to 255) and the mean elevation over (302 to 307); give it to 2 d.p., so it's 4.12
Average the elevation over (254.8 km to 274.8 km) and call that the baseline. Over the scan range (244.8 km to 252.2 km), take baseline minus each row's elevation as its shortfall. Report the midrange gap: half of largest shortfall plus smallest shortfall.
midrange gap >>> -1.8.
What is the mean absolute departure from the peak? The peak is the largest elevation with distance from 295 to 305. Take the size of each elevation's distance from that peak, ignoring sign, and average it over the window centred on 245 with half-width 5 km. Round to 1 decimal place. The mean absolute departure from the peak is 2.0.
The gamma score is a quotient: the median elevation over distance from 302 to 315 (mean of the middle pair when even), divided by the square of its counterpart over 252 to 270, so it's 0.0108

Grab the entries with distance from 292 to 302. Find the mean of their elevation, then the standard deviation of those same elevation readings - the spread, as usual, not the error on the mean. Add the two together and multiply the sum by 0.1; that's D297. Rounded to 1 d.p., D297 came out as 9.4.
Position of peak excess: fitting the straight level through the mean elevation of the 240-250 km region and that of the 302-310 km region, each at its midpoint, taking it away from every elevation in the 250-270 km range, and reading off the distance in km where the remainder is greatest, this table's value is 258.5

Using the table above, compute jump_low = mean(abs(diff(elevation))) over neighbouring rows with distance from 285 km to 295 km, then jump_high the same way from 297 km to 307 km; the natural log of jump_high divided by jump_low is -1.0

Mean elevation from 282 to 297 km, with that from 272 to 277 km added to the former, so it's 183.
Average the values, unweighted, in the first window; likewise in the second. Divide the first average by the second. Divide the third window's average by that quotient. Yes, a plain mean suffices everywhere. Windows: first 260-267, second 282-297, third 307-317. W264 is 100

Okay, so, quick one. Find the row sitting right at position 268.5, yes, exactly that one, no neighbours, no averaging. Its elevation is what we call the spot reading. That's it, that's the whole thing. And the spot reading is 94.72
